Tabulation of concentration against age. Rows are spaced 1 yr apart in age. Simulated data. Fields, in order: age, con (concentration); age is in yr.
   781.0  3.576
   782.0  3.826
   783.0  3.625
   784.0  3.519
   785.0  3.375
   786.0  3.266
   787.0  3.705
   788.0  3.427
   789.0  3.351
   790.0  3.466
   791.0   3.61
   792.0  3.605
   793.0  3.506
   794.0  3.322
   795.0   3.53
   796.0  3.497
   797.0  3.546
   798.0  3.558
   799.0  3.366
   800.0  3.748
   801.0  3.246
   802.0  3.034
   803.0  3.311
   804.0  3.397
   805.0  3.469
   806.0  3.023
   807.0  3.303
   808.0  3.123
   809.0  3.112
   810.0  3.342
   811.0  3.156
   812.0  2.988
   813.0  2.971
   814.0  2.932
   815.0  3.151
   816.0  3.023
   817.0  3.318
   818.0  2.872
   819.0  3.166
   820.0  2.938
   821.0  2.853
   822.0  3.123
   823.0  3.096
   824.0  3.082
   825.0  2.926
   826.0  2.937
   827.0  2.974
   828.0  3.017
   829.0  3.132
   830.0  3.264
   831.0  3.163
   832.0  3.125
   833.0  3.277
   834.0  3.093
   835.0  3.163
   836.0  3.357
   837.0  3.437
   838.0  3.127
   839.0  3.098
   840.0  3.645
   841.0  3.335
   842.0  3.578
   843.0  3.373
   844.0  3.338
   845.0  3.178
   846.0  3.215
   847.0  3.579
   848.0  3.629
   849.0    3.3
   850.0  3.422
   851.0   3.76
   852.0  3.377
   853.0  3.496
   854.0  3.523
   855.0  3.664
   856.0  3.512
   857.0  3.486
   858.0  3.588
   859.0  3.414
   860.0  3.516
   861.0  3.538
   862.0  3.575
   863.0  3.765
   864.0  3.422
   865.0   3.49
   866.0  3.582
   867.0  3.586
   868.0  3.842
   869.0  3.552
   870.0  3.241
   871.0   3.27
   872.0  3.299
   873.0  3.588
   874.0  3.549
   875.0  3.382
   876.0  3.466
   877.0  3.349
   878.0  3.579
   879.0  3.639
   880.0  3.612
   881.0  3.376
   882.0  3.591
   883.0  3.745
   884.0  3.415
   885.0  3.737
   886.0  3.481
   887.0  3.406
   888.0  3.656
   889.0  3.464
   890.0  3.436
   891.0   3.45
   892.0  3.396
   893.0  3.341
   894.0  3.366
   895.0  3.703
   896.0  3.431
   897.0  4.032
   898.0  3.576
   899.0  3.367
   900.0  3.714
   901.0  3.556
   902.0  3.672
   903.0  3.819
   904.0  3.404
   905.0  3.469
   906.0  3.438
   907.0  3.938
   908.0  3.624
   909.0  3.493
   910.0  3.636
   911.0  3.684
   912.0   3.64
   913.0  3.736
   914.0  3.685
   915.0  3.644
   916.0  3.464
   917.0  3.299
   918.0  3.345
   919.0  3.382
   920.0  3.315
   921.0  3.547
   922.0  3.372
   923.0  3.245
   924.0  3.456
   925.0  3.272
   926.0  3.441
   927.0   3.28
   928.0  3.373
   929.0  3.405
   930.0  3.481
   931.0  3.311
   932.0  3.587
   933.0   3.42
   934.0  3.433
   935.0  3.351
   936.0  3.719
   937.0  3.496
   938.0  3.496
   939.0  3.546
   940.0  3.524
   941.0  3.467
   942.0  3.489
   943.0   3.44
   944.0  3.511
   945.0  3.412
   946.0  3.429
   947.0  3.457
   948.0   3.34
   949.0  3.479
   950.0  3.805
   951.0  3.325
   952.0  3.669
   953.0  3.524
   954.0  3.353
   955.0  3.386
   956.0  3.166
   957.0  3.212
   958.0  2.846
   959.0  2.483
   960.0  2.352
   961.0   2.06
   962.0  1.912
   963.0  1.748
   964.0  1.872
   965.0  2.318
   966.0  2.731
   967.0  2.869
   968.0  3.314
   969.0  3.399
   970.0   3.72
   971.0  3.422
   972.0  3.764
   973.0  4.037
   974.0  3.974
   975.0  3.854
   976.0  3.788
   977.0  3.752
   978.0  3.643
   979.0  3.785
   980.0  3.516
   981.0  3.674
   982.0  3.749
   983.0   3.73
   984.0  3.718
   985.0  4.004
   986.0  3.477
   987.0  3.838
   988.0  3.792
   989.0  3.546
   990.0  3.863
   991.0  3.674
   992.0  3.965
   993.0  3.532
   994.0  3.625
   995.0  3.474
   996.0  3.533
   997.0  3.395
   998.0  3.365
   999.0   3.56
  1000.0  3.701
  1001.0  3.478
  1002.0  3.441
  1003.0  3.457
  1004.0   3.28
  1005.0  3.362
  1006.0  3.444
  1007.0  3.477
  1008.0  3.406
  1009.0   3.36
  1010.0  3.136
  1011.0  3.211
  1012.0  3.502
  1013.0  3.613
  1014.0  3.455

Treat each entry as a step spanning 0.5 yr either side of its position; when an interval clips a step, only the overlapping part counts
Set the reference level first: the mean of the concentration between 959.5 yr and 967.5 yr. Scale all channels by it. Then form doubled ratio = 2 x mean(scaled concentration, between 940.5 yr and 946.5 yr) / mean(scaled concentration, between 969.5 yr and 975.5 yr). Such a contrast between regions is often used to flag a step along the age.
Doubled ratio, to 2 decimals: 1.82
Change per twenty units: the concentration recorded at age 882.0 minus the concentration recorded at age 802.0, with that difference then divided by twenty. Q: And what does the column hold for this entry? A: 0.03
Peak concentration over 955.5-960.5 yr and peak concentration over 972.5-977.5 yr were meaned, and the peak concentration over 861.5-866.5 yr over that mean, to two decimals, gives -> 1.04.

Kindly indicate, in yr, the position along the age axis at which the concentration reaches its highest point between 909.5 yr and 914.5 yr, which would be 913.0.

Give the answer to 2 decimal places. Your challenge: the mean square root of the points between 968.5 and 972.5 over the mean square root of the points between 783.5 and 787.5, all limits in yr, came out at 1.02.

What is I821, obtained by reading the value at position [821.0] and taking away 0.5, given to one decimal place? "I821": 2.4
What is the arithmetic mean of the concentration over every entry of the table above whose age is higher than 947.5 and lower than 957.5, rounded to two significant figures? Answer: 3.4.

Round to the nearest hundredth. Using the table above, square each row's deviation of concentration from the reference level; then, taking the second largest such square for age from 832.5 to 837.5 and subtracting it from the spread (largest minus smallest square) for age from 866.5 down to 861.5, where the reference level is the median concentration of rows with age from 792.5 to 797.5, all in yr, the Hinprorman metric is -0.05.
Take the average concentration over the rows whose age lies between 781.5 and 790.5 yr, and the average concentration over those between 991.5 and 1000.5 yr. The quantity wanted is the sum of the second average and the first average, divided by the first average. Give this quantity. 2.02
